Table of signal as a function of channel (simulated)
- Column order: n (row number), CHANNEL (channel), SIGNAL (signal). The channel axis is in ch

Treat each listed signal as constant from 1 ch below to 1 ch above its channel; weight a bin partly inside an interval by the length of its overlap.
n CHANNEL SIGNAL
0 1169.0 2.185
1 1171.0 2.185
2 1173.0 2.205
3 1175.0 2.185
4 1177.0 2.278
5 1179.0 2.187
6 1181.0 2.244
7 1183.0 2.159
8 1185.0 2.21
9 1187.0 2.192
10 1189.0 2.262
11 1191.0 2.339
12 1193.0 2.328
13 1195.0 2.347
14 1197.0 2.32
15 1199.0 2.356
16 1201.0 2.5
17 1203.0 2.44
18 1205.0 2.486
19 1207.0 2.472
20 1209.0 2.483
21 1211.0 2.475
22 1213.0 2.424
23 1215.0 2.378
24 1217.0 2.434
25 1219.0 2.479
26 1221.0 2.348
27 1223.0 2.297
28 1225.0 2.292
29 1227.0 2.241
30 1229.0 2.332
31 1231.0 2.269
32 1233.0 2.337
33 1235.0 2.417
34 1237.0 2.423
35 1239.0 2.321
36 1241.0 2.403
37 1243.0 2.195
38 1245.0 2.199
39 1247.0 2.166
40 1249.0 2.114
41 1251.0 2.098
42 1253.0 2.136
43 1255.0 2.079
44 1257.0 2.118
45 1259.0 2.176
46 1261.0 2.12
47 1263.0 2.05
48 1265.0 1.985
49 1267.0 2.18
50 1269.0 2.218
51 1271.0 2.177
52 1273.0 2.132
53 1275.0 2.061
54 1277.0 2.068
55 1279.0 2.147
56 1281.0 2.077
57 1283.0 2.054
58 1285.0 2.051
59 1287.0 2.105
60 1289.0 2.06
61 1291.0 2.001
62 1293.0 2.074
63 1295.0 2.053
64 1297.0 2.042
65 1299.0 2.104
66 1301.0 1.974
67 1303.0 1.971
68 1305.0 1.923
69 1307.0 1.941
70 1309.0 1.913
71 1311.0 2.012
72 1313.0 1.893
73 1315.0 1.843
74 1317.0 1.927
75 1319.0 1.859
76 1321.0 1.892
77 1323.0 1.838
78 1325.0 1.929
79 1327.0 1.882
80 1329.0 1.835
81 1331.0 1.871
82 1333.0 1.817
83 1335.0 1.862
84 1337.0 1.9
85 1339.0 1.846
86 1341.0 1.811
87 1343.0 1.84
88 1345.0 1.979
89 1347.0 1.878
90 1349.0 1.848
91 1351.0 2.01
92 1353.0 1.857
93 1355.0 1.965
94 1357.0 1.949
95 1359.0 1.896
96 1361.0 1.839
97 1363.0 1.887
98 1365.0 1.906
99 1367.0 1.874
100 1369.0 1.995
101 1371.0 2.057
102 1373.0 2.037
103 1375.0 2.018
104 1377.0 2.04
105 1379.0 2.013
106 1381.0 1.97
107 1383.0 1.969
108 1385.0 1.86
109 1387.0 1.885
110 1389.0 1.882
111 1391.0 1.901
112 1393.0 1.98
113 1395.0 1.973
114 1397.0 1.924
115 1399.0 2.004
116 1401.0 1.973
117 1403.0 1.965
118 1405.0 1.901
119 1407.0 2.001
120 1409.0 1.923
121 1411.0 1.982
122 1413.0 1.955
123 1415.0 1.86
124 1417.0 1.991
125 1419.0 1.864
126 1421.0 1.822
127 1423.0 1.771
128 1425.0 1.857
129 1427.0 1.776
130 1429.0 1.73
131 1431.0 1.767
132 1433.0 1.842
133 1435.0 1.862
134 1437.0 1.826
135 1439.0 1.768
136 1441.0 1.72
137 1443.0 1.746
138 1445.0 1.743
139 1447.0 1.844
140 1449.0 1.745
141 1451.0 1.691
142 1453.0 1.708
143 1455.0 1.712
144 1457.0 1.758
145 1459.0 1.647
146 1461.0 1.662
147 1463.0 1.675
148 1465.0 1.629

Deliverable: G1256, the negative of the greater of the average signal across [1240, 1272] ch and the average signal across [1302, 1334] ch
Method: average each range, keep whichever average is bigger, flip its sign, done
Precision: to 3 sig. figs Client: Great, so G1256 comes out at -2.15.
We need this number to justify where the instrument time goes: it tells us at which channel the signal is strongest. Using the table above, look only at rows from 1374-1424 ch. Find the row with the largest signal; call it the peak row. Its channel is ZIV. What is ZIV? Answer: 1377.0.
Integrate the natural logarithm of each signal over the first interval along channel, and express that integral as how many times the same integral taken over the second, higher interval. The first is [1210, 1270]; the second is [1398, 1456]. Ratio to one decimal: 1.4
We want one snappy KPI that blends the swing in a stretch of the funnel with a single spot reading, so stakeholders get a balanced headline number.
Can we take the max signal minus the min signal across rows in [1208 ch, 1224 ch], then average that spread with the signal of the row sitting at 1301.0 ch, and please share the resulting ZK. 1.08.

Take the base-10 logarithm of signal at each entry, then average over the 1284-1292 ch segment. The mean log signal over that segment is 0.31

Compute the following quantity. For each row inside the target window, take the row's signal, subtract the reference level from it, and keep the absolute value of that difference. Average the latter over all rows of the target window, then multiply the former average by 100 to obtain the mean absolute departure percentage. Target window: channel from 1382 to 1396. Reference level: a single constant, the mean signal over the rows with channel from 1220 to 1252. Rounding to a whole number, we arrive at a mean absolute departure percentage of 36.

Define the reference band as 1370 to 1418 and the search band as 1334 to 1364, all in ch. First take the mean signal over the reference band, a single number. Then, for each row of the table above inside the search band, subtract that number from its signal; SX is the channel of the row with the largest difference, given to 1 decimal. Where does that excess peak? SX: 1351.0 ch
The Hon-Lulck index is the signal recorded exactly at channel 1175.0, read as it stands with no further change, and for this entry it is 2.185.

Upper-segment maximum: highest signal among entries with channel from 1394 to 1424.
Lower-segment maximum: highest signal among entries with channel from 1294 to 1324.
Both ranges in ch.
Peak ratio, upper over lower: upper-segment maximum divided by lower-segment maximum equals 0.95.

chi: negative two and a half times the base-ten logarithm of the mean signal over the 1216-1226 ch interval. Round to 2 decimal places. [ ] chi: -0.94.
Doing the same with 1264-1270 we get -0.82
